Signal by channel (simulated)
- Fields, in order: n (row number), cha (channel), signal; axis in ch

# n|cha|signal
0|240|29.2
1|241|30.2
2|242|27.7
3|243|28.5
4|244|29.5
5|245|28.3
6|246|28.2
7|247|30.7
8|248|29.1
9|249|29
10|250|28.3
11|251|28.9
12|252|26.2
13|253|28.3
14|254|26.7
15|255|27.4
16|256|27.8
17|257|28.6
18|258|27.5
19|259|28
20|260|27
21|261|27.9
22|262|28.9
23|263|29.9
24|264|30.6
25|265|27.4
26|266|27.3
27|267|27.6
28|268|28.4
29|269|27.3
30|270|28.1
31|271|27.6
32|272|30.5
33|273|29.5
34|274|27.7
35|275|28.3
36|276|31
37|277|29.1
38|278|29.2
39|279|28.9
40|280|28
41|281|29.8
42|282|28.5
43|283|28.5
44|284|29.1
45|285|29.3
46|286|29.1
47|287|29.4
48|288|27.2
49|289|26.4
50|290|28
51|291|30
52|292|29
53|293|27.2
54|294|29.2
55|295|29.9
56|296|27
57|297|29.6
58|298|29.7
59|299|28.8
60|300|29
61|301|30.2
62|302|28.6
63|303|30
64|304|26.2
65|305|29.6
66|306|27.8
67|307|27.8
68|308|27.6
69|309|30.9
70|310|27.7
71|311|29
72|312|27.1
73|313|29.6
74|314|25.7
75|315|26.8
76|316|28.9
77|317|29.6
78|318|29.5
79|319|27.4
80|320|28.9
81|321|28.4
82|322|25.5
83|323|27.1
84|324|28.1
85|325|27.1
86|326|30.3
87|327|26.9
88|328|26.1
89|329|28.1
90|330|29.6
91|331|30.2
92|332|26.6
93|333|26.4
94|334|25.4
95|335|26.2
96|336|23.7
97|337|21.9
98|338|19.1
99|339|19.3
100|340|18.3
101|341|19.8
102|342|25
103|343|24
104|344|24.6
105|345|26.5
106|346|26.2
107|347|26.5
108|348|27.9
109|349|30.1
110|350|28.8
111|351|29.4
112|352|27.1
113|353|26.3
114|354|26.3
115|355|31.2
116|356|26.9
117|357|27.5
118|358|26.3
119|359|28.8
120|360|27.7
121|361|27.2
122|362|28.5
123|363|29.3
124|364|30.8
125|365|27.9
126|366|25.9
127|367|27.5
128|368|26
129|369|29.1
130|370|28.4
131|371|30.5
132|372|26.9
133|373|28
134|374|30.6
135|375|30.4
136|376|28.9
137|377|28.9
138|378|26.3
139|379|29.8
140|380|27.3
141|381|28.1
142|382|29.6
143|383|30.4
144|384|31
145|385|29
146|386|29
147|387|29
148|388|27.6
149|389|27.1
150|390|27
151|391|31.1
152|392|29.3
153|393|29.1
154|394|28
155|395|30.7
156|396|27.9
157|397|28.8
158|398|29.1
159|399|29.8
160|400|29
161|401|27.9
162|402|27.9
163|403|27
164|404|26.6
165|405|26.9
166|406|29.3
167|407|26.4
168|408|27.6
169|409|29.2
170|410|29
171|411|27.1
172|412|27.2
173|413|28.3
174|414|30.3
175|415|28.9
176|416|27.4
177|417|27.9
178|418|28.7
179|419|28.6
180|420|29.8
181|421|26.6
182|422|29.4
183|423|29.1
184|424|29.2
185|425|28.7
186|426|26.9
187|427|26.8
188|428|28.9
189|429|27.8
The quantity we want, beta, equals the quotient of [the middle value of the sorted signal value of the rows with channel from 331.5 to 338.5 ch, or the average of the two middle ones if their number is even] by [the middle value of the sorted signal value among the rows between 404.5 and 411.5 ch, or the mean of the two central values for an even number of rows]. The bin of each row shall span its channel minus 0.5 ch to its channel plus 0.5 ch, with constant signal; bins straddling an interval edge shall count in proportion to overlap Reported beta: 0.92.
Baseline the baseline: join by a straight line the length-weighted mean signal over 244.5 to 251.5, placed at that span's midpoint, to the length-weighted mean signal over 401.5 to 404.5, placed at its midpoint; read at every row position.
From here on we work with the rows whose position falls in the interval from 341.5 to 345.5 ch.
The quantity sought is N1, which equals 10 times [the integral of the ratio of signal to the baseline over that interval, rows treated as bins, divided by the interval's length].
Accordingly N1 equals 9.0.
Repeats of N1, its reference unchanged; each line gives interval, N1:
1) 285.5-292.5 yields 10.0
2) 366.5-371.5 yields 10.3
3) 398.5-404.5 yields 10.3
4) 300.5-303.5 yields 10.5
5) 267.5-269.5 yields 9.7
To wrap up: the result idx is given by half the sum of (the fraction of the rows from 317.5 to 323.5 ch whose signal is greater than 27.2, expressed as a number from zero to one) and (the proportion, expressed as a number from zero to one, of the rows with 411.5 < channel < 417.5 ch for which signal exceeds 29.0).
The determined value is 0.4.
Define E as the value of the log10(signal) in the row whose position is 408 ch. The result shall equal 1.44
